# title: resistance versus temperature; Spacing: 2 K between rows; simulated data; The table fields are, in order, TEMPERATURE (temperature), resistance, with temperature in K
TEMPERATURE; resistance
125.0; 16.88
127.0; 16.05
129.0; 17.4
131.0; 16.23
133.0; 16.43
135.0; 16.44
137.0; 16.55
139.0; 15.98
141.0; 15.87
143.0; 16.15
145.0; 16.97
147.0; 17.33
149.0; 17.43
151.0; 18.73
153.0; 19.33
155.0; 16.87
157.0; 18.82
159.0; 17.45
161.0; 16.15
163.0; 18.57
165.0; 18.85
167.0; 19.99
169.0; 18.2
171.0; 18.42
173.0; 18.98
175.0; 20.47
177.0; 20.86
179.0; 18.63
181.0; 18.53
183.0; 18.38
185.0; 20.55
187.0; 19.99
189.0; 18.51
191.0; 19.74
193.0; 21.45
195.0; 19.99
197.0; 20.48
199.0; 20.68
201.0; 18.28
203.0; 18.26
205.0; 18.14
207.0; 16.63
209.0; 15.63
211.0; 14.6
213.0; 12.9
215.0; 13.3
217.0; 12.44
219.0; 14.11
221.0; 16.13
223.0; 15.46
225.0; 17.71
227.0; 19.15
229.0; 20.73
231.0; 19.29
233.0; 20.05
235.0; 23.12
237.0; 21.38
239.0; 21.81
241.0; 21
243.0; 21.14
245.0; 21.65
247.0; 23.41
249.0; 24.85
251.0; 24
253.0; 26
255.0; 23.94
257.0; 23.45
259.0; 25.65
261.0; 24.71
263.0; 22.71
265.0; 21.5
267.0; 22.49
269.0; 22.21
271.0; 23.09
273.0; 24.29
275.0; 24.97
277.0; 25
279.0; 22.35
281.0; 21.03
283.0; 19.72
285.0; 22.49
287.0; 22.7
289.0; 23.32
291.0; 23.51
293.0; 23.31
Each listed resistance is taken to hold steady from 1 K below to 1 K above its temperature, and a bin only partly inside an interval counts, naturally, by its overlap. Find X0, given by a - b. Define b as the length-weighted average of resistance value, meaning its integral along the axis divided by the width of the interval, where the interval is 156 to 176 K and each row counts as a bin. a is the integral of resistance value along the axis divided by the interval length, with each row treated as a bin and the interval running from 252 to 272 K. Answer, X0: 5.0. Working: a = 23.6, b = 18.6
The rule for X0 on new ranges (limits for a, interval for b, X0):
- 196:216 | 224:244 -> -3.6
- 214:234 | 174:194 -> -2.9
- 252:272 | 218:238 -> 4.9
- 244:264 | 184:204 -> 4.2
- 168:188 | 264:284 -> -3.4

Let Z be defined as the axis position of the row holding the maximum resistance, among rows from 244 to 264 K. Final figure 253.0 K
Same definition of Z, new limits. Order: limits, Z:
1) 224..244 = 235.0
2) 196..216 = 199.0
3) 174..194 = 193.0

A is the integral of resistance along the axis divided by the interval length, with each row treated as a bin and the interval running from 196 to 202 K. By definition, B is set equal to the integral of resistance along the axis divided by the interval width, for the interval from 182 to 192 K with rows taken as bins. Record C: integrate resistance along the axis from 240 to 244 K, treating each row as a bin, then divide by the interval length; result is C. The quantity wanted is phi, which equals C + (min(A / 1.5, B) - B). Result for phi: 14.8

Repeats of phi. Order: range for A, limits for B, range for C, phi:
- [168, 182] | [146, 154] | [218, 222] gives 9.7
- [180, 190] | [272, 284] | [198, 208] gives 8.3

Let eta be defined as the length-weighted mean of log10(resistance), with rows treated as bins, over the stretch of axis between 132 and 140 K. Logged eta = 1.21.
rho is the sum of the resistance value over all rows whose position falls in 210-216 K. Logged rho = 41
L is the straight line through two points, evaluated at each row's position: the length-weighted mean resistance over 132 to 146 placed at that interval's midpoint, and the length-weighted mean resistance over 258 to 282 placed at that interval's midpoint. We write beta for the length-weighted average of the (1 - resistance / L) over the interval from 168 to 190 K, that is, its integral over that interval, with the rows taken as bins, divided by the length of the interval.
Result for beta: -0.041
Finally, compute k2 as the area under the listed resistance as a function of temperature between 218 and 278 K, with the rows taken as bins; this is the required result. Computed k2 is 1310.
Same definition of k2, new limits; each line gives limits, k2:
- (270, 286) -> 366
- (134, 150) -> 265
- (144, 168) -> 433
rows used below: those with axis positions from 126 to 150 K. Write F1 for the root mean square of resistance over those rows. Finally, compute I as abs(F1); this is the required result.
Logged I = 17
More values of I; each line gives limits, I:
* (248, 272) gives 24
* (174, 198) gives 20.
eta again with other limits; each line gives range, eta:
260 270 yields 1.36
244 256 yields 1.38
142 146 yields 1.22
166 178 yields 1.29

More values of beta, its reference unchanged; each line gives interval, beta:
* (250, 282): -0.021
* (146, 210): -0.020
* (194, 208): 0.036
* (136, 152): -0.016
